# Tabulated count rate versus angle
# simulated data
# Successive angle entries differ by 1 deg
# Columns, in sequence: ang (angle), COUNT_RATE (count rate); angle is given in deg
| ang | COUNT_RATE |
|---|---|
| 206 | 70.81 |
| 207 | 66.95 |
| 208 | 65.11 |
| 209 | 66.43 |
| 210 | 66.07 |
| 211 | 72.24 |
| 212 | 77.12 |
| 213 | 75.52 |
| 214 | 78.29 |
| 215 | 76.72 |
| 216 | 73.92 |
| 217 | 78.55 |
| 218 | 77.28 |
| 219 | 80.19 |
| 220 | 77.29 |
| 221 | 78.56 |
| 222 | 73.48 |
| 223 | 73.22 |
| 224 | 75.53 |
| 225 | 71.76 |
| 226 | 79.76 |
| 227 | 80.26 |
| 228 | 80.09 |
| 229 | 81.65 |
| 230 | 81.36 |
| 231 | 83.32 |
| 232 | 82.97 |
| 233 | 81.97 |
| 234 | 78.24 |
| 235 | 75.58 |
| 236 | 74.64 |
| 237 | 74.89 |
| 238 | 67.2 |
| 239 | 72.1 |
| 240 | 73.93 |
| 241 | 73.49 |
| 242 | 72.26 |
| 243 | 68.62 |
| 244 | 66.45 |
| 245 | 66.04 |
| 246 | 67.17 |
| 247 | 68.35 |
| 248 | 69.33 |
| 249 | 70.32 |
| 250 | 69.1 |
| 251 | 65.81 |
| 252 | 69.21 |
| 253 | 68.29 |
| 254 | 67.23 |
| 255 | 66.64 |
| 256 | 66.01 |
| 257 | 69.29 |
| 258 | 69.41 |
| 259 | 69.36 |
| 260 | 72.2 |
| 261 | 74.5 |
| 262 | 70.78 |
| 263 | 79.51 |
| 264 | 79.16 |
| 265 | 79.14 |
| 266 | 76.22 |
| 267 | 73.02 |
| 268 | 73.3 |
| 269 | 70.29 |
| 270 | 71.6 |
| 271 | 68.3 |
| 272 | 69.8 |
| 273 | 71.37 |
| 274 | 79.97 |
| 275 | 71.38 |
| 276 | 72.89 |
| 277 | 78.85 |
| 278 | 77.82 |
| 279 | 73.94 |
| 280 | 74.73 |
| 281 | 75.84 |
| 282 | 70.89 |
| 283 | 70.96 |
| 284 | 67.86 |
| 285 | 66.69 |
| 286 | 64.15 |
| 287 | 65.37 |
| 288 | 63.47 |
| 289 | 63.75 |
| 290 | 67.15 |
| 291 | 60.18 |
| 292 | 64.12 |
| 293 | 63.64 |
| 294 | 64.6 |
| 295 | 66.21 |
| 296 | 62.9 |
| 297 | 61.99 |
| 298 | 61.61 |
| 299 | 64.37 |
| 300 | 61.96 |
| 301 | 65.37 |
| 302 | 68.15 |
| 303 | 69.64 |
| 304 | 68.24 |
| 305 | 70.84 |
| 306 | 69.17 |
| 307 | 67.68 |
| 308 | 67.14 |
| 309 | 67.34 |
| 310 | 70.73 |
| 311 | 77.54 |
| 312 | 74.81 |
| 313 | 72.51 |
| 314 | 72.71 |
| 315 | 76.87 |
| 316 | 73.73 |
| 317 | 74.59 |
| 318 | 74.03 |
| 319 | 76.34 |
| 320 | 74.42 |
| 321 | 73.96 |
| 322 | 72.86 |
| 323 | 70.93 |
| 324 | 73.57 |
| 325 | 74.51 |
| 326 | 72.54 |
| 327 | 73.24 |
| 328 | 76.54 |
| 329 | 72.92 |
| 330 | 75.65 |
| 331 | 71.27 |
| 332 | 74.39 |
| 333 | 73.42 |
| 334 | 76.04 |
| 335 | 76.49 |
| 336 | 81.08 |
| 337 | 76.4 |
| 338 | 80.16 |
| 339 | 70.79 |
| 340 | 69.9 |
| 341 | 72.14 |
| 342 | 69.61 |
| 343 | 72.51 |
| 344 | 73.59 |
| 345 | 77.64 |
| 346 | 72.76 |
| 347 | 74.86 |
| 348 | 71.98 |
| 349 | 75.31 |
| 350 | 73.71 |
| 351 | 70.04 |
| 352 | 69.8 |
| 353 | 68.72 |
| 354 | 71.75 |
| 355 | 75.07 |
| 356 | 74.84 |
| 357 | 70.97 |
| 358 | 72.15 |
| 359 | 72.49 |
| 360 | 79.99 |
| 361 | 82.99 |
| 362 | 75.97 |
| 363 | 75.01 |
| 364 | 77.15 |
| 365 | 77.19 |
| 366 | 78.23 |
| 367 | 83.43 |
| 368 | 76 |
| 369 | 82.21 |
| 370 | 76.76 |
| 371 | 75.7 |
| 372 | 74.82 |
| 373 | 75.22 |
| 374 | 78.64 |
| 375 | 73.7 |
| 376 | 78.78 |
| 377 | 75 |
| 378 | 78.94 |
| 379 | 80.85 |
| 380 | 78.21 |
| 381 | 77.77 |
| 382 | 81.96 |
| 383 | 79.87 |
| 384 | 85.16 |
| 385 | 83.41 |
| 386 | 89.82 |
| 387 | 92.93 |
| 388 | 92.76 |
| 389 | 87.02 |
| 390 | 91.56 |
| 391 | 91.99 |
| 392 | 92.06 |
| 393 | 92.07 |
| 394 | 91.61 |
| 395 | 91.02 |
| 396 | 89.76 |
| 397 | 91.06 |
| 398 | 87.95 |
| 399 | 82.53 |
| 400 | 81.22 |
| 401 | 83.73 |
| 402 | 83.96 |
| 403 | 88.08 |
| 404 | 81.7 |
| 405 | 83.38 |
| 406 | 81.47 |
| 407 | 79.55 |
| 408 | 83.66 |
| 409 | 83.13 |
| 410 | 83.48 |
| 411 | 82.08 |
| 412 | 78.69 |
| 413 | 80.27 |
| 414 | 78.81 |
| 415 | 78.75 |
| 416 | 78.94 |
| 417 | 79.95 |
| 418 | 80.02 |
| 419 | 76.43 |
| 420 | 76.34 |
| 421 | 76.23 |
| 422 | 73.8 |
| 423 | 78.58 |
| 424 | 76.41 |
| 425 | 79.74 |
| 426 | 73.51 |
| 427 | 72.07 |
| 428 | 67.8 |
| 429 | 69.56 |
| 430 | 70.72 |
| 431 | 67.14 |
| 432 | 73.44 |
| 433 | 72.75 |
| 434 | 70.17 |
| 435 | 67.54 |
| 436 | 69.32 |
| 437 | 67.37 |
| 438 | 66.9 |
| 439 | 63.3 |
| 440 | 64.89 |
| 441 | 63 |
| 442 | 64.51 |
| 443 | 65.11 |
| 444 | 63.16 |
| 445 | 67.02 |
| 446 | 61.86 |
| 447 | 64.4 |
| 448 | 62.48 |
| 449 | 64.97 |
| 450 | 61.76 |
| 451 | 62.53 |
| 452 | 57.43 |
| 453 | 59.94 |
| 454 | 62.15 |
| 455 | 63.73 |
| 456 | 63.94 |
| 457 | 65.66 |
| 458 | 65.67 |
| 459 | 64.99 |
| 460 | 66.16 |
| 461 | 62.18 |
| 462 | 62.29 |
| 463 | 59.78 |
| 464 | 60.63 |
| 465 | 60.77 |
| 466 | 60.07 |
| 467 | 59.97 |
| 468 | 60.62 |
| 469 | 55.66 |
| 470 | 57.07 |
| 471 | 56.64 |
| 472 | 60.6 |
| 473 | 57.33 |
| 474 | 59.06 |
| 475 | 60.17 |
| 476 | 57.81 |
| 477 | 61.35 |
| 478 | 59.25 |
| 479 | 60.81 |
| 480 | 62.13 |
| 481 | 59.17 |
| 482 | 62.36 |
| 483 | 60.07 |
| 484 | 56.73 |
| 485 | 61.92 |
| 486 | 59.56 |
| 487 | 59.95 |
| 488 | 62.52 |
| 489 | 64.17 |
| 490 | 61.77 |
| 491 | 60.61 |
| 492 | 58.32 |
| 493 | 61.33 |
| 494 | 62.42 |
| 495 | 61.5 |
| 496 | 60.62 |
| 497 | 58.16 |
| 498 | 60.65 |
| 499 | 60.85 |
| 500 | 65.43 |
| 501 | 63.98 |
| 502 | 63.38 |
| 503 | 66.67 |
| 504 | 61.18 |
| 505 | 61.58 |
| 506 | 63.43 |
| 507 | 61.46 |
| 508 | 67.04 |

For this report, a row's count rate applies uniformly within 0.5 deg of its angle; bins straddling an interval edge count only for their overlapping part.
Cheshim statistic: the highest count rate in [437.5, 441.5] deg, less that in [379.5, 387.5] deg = -26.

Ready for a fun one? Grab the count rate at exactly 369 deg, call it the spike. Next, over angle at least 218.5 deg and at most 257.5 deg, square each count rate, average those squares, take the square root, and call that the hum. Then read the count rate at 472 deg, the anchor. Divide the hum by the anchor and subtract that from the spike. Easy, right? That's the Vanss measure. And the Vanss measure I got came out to 81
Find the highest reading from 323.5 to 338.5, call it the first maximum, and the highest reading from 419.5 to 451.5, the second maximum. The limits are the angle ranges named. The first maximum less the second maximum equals 1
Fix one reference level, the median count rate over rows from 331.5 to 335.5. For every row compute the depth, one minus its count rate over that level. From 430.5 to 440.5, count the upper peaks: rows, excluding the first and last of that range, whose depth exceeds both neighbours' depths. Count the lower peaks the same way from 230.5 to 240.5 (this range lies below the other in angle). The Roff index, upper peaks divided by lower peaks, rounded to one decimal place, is 1.0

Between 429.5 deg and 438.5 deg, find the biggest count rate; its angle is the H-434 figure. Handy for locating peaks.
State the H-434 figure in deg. 432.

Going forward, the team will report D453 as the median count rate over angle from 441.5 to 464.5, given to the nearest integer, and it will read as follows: 63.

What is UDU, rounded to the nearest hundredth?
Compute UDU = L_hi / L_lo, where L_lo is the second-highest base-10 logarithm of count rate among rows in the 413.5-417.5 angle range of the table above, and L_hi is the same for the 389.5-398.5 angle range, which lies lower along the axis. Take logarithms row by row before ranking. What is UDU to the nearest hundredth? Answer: 1.04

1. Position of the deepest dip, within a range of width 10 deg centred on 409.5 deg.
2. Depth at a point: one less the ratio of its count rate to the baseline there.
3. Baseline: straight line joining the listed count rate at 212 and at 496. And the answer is 412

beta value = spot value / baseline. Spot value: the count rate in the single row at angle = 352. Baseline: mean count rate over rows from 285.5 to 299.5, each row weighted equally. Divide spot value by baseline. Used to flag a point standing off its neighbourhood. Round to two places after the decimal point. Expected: 1.09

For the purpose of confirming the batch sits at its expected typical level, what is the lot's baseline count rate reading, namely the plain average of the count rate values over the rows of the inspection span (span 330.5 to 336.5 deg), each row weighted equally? 75.4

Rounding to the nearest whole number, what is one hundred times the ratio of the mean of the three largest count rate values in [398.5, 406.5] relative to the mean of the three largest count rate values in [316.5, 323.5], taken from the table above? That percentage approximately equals 113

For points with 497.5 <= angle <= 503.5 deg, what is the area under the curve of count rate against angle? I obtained 381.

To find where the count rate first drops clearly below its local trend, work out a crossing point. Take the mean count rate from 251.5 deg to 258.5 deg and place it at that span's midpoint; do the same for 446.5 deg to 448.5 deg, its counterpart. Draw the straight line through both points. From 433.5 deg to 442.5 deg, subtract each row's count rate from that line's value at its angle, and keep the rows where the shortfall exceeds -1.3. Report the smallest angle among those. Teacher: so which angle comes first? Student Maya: 439 deg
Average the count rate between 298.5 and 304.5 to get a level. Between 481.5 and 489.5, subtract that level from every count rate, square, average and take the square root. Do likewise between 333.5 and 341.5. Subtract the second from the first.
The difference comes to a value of -4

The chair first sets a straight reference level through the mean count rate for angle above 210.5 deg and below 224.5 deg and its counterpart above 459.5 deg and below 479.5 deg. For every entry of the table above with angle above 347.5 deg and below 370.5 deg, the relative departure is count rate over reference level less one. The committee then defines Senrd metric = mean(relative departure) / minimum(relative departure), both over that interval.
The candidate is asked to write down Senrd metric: 6.7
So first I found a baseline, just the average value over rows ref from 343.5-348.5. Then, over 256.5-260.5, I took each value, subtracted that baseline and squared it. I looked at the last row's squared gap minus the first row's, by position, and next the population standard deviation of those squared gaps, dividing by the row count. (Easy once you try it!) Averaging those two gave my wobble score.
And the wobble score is -5.8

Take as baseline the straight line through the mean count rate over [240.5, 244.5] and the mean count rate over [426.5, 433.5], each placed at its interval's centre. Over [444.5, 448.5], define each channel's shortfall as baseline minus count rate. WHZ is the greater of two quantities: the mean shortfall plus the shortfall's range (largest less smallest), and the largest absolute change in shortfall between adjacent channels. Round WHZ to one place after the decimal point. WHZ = 11.7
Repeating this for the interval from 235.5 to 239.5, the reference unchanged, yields 7.7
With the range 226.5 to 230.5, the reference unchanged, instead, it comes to 1.6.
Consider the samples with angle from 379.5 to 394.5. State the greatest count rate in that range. 92.93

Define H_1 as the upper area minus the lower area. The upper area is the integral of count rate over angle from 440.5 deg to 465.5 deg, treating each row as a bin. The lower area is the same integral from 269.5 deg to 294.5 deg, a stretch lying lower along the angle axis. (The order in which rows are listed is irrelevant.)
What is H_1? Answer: -163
